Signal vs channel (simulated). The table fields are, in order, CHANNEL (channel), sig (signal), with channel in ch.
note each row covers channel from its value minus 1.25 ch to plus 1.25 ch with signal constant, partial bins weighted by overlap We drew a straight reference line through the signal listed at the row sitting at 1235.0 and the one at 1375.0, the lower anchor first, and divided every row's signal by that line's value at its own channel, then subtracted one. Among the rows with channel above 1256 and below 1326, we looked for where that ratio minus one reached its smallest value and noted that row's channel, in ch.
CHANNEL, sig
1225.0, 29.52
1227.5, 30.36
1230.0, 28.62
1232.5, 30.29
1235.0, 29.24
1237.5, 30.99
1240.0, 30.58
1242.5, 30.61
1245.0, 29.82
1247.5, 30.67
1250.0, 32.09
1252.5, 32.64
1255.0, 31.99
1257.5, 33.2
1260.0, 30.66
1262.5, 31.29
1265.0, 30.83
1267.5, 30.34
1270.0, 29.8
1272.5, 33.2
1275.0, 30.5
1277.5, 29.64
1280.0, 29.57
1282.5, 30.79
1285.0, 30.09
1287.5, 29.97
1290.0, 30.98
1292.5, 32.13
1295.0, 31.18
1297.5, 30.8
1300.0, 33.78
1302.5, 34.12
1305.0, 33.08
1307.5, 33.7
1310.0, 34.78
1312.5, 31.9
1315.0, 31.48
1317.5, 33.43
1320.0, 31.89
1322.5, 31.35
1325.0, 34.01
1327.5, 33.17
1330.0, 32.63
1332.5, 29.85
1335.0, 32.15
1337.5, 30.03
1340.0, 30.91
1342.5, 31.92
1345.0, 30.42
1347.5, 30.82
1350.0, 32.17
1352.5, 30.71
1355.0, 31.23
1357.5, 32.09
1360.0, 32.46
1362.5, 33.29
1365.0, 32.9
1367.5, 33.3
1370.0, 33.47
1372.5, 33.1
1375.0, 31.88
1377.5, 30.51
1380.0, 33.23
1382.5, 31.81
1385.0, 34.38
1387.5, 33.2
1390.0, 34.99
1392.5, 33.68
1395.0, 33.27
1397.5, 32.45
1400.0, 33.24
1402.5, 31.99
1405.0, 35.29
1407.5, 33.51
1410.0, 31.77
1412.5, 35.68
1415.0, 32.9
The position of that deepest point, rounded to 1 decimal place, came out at 1280.0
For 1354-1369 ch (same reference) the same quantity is 1355.0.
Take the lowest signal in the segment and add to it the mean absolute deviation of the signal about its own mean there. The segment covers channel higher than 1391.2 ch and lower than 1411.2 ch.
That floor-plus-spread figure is 32.6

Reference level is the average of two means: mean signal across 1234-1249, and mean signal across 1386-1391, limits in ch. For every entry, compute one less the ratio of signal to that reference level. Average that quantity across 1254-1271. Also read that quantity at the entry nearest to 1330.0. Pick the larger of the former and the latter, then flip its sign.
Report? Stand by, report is -0.033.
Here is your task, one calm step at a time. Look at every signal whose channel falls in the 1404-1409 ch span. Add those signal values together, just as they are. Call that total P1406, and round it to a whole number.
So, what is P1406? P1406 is 69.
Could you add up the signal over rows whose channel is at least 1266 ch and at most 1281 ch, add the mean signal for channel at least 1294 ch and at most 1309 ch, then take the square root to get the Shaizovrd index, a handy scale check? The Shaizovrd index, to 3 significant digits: 14.7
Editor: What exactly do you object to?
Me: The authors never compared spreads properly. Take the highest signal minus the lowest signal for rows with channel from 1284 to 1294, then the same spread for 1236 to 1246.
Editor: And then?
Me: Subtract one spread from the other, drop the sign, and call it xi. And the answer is 1.0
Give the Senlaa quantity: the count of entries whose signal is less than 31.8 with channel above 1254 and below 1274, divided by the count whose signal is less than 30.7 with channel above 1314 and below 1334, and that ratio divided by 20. 0.250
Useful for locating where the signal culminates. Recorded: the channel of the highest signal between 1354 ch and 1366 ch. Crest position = 1362.5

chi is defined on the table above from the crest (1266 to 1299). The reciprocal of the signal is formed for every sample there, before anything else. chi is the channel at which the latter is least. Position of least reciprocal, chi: 1272.5 ch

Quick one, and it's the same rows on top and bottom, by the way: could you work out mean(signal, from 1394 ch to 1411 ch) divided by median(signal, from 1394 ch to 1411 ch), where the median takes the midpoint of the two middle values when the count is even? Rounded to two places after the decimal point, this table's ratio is 1.00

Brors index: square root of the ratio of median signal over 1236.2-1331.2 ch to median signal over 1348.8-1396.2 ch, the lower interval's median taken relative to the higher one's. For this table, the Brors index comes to 0.973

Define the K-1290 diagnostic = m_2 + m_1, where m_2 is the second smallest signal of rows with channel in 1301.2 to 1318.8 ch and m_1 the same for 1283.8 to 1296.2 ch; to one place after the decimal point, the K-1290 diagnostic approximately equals 62.0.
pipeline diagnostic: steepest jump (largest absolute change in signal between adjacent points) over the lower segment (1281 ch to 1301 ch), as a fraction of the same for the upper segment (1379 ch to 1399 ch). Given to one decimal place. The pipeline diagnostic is 1.2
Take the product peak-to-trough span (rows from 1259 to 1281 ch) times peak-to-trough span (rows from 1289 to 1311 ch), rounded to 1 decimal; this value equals 14.4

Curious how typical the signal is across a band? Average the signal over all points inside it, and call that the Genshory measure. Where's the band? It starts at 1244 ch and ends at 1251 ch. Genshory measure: 30.9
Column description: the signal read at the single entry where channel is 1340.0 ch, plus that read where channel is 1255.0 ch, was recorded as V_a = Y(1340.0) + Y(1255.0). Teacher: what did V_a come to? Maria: 62.9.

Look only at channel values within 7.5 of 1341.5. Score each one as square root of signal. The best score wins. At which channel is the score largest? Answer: 1335.0 ch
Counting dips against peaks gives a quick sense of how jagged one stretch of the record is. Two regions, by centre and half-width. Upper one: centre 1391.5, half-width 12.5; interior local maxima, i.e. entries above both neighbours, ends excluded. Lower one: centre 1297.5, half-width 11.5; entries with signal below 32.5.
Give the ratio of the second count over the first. 2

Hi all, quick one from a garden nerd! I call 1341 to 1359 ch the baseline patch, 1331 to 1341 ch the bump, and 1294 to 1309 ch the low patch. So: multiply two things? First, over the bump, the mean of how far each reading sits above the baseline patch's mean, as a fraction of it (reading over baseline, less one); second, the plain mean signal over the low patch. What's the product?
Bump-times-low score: -0.6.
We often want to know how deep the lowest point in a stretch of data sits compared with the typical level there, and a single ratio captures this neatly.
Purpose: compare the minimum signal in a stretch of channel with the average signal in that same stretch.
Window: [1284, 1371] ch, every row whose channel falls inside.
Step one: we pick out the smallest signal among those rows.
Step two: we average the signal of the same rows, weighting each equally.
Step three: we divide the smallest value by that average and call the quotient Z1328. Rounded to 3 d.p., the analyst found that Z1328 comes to 0.931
